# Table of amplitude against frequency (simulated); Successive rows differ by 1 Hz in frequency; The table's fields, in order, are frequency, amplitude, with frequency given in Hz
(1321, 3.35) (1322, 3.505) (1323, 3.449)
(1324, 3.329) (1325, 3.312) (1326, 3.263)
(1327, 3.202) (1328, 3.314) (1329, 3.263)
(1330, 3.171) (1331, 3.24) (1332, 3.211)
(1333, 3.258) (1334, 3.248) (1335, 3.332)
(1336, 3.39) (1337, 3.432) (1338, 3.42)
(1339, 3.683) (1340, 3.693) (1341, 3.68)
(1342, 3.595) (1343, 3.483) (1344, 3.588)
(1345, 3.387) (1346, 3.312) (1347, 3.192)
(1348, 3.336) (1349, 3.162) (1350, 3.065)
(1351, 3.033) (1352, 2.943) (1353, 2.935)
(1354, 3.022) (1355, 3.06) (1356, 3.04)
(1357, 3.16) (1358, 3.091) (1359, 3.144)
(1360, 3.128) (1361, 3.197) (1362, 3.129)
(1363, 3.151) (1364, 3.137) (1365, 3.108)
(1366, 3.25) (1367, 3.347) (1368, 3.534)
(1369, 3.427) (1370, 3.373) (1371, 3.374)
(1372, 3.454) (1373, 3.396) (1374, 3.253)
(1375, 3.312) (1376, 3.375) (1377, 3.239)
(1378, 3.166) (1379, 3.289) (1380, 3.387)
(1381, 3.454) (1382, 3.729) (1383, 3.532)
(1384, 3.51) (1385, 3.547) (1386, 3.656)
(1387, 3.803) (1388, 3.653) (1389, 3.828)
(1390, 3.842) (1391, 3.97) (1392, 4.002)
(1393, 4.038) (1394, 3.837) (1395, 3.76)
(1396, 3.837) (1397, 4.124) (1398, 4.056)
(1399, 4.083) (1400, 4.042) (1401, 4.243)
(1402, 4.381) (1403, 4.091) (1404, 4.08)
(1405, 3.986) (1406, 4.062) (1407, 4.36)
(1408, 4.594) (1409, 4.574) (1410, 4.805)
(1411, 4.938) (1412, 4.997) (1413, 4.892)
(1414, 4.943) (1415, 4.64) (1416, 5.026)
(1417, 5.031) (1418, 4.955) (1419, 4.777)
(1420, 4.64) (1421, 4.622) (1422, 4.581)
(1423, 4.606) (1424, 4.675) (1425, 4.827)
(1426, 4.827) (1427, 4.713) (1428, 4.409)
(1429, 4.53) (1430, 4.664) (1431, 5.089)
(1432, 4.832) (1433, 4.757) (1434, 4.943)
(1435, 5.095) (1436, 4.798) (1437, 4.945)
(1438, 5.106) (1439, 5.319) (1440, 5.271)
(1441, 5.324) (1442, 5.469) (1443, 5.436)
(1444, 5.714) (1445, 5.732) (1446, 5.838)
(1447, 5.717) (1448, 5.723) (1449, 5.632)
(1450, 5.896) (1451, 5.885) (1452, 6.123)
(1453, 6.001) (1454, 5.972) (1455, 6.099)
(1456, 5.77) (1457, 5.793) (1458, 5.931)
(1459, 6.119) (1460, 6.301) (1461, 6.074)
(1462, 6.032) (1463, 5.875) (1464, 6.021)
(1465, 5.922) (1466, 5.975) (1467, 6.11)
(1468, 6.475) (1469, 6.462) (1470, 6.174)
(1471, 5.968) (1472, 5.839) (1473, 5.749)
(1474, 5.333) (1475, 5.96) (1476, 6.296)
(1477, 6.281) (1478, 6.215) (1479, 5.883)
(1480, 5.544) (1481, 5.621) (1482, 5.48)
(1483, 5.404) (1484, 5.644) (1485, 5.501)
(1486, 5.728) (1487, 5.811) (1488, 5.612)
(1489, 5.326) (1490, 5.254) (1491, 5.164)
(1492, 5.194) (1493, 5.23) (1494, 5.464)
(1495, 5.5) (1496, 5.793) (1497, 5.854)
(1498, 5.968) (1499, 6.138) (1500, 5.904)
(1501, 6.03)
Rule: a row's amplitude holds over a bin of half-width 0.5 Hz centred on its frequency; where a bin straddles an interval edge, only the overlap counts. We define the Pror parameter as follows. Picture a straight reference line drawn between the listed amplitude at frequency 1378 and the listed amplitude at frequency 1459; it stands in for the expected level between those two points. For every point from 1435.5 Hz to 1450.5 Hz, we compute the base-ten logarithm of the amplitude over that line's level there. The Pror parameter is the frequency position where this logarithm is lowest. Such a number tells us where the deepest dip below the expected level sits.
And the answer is 1436 Hz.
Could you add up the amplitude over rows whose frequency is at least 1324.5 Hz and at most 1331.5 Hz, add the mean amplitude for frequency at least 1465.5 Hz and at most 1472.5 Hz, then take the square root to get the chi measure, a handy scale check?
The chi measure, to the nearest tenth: 5.4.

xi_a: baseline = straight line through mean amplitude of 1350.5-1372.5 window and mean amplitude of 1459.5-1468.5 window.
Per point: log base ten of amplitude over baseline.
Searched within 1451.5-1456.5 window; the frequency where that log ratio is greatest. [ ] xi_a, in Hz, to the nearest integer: 1452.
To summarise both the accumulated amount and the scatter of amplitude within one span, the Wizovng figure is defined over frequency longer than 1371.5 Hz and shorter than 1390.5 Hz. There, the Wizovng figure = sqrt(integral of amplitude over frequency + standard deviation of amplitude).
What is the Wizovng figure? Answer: 8.2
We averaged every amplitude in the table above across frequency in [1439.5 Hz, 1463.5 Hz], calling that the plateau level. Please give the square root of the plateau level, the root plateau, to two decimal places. 2.41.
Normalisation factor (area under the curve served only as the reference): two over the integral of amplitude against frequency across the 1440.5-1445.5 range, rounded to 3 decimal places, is 0.072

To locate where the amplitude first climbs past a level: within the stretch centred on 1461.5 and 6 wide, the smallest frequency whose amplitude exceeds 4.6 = 1459 Hz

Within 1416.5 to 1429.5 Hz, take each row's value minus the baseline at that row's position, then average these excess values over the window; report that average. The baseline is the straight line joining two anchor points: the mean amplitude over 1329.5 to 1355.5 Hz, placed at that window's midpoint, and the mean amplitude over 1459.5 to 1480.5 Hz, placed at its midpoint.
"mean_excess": -0.31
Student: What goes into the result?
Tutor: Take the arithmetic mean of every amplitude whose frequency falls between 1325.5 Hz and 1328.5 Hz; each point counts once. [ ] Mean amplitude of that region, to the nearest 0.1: 3.3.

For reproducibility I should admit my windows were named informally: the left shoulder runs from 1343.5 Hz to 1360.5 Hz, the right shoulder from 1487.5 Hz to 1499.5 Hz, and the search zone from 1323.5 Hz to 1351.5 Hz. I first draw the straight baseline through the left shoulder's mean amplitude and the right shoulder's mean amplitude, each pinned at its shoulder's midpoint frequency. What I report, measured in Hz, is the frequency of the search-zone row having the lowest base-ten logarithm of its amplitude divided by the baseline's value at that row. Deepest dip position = 1351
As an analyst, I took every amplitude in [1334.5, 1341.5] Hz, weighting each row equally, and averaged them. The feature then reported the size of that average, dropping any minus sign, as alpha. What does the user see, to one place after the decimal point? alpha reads 3.5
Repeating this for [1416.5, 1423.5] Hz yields 4.7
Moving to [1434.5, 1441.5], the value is 5.1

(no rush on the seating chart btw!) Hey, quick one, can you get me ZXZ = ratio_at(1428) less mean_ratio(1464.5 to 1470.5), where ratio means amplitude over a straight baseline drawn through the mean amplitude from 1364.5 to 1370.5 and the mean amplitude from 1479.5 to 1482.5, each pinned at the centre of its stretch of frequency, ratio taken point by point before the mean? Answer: -0.194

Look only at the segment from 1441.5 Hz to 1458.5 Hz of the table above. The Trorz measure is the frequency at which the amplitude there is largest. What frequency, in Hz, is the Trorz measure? 1452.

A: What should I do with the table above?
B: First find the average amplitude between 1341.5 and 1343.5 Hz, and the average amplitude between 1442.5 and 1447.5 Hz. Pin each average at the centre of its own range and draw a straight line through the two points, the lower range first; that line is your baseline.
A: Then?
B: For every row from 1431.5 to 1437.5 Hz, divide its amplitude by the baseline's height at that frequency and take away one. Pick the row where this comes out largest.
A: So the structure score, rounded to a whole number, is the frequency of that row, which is 1435 Hz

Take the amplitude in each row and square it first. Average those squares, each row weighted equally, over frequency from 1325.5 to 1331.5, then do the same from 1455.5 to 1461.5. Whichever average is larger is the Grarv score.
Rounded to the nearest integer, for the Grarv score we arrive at 36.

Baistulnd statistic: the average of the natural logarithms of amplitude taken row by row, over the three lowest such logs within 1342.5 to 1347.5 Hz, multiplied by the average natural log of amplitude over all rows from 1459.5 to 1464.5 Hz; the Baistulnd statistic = 2.15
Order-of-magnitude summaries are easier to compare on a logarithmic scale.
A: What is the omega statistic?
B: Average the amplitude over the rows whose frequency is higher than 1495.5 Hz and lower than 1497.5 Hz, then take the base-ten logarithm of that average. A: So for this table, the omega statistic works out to 0.77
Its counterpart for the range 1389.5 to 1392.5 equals 0.60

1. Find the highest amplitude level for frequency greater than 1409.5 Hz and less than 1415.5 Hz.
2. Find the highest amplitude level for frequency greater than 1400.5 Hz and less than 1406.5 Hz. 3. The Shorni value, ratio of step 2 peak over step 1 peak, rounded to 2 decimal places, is 0.88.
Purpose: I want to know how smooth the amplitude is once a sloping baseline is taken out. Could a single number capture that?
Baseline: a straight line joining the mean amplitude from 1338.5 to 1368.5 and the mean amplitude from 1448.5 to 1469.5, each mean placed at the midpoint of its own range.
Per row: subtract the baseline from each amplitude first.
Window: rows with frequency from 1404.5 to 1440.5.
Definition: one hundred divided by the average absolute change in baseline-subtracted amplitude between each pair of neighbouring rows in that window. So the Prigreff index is 680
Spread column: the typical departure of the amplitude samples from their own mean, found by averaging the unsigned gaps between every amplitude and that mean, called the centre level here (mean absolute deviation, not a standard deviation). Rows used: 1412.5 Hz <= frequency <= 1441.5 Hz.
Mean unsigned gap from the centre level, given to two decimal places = 0.19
